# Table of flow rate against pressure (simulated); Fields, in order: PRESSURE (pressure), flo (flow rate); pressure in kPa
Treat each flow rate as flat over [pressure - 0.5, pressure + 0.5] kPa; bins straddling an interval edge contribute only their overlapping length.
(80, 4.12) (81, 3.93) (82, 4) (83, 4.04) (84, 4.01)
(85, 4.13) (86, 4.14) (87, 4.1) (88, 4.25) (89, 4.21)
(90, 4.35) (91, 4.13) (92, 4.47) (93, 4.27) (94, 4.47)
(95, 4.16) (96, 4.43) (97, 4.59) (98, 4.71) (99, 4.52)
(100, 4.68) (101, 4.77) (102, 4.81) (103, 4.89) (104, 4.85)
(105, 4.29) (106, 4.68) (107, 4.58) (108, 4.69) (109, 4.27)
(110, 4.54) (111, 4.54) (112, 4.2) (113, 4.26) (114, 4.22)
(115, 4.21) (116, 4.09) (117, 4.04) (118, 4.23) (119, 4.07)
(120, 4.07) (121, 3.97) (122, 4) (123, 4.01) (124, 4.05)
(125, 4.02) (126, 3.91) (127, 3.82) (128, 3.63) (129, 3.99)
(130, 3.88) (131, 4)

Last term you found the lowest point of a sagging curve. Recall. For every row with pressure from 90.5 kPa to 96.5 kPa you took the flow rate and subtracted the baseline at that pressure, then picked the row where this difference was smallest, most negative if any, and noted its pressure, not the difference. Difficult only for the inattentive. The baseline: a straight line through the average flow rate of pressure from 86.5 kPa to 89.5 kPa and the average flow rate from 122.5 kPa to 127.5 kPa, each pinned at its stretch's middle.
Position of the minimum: 91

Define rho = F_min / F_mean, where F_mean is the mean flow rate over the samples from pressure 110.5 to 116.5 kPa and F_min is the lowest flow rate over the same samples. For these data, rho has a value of 0.962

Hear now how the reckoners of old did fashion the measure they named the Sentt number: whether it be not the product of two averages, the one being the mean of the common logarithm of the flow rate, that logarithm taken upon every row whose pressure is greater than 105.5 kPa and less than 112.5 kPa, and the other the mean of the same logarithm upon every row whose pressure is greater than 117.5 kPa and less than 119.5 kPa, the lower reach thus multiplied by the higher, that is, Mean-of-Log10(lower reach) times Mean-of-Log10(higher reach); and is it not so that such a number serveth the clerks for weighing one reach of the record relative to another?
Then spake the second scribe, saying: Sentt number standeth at 0.403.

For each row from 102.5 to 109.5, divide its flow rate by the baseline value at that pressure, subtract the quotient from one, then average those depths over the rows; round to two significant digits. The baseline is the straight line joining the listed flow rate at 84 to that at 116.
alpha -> -0.13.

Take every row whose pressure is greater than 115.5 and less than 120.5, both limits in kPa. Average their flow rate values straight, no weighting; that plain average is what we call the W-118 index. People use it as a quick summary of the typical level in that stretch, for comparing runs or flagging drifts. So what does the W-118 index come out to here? 4.10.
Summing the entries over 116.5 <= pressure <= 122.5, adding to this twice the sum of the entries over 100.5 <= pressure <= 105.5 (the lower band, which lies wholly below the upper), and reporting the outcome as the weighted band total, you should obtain 72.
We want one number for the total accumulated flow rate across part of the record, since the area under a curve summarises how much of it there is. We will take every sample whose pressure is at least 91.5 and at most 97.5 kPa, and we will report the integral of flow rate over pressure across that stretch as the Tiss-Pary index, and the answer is 26.4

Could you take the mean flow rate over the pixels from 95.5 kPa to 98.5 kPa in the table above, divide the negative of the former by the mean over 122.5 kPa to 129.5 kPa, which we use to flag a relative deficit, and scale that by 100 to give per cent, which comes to -117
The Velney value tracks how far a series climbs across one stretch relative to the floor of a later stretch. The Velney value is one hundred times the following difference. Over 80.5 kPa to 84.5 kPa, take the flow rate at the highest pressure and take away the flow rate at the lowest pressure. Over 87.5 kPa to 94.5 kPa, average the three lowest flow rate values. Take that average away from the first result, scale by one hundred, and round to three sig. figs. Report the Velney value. -412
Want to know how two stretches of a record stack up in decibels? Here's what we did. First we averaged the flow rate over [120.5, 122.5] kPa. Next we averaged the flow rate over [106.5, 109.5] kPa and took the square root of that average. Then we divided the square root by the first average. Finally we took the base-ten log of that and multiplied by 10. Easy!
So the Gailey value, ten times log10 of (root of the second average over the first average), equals -2.73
